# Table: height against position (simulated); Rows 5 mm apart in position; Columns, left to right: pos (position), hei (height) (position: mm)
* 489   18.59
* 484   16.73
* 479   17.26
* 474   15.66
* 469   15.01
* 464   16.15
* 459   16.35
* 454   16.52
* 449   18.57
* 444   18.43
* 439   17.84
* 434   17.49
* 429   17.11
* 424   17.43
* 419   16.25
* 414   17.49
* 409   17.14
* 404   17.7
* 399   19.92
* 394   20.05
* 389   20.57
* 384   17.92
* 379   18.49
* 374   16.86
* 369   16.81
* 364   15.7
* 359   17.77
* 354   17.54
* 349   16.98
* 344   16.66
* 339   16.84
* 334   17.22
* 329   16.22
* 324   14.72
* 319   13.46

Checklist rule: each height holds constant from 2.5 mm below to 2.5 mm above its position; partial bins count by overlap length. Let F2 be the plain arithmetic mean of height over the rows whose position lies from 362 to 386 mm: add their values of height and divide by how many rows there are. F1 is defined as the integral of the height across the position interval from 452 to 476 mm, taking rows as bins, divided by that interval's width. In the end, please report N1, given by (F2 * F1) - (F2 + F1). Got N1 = 240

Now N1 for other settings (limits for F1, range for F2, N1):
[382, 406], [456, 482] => 275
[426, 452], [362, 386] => 271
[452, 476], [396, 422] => 248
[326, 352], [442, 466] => 254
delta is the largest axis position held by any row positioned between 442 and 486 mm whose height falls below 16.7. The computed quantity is 474 mm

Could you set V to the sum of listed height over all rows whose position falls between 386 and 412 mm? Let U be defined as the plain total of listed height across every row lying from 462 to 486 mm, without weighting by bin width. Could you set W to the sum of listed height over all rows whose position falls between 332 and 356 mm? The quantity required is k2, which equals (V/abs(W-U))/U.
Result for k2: 0.27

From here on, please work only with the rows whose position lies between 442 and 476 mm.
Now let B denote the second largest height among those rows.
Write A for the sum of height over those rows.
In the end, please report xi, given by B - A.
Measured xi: -98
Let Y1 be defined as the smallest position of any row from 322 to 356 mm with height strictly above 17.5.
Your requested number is 354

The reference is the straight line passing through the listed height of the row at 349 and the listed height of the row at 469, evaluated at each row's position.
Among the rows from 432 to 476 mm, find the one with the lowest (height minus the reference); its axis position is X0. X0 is 469 mm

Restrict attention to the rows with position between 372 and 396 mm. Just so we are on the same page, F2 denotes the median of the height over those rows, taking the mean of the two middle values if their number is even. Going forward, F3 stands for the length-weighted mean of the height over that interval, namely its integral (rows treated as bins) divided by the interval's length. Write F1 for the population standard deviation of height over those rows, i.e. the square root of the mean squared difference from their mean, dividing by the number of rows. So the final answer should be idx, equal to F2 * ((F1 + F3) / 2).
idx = 186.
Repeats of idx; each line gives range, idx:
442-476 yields 146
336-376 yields 147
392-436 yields 166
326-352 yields 144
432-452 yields 168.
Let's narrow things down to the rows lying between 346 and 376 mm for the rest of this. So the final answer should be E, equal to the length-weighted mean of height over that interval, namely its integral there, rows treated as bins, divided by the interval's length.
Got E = 16.9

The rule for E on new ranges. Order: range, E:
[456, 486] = 16.2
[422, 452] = 17.8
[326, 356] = 16.9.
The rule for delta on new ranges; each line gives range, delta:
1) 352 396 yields 364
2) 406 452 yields 419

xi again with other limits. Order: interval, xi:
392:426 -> -106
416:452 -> -105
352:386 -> -103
